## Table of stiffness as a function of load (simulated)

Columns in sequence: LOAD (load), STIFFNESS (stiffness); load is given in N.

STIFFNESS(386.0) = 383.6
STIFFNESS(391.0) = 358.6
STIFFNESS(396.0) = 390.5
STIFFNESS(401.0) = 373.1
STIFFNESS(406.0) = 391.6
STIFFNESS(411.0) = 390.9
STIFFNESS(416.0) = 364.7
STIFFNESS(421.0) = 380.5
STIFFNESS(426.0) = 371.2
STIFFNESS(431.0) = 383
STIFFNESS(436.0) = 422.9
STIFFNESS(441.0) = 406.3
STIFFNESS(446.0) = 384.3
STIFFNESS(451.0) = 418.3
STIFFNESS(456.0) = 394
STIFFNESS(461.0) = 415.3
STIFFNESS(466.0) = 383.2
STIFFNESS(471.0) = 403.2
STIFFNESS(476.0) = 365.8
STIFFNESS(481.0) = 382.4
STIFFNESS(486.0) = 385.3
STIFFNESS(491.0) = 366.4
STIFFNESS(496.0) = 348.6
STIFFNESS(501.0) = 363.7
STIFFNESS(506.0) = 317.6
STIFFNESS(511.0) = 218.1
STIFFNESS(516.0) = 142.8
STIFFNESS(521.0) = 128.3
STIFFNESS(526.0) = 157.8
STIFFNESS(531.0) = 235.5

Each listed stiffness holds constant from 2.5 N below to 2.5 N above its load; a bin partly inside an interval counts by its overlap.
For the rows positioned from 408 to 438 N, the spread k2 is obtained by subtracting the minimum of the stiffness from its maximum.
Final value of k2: 58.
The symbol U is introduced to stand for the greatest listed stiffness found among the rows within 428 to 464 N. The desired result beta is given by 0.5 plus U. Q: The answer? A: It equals 423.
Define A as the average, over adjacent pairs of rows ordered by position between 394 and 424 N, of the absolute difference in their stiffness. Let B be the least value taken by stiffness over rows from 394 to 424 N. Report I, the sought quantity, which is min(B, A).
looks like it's 16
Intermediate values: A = 15.7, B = 364.7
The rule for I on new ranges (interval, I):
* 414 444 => 19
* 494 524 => 50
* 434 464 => 24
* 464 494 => 19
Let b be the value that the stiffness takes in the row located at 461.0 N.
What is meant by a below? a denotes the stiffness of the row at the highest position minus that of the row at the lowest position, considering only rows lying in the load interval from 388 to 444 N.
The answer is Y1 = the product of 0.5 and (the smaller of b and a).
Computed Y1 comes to 24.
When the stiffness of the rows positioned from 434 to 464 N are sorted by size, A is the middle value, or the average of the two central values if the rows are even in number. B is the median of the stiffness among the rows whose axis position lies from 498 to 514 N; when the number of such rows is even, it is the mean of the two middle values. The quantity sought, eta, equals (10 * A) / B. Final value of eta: 12.9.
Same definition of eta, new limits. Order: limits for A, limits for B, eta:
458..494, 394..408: 9.8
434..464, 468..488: 10.7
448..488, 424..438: 10.2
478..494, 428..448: 9.7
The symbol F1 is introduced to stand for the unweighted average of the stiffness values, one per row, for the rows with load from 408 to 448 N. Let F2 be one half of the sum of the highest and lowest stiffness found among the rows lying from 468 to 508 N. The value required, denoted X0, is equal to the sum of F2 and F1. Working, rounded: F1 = 388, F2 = 360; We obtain 748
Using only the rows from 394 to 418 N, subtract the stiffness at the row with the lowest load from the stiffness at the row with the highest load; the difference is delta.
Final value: -26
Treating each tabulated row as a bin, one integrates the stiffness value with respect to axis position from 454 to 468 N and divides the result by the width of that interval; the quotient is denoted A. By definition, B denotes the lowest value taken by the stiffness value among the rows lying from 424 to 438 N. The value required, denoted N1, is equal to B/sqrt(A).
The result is 18.6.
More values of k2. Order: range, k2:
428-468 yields 40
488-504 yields 18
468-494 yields 37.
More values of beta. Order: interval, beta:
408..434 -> 391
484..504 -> 386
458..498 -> 416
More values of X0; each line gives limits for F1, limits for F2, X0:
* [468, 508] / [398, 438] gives 760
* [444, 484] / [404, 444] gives 787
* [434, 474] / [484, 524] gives 660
